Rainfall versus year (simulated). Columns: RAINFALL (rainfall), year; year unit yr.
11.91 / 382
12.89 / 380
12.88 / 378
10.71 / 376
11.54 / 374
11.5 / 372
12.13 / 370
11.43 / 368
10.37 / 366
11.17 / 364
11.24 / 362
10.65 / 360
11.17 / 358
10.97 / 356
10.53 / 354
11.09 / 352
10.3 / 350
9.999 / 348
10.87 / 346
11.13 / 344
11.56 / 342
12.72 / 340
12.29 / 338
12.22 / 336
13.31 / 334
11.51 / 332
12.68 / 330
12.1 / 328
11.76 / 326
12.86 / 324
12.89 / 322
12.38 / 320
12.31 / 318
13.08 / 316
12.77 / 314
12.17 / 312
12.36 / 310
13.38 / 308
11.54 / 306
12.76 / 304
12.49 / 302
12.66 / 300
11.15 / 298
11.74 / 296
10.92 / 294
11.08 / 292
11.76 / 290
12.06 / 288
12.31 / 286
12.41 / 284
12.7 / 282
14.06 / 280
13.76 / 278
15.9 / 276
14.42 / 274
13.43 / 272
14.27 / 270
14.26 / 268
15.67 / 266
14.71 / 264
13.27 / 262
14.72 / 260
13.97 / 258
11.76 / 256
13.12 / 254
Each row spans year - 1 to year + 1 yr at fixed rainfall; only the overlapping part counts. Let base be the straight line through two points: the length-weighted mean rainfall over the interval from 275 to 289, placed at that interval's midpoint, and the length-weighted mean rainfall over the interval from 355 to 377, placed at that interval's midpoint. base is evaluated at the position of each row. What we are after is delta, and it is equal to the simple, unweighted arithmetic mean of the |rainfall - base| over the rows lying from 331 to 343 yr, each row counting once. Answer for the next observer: 0.6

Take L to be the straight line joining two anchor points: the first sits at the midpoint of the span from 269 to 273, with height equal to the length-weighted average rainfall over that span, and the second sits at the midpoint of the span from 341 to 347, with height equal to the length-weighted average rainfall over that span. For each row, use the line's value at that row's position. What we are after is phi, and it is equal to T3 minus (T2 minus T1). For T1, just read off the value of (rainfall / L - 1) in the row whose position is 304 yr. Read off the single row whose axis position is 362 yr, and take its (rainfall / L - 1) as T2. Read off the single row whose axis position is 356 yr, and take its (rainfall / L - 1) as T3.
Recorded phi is -0.04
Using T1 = 0.01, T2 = 0.07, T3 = 0.02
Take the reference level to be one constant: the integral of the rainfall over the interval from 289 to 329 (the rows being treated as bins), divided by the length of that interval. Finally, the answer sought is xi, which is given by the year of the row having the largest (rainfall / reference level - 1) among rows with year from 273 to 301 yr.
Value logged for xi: 276 yr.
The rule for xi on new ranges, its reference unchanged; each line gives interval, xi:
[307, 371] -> 308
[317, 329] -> 322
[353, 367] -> 362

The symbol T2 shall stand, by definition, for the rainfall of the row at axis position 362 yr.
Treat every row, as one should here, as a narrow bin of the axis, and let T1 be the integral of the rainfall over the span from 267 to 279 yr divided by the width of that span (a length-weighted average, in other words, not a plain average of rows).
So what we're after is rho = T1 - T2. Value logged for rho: 3.1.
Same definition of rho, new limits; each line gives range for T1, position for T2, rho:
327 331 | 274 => -2.0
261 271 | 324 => 1.6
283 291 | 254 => -1.0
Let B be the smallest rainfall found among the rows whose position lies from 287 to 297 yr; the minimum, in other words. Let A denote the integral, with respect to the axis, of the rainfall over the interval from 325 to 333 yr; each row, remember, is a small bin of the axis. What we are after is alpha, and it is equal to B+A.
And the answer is 107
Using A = 96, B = 10.92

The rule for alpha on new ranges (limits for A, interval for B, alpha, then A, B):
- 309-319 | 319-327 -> 137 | 125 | 11.76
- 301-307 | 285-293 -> 85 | 74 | 11.08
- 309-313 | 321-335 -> 61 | 49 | 11.51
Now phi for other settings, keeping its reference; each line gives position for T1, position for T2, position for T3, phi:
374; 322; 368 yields 0.18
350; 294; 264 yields 0.14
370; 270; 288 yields 0.07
